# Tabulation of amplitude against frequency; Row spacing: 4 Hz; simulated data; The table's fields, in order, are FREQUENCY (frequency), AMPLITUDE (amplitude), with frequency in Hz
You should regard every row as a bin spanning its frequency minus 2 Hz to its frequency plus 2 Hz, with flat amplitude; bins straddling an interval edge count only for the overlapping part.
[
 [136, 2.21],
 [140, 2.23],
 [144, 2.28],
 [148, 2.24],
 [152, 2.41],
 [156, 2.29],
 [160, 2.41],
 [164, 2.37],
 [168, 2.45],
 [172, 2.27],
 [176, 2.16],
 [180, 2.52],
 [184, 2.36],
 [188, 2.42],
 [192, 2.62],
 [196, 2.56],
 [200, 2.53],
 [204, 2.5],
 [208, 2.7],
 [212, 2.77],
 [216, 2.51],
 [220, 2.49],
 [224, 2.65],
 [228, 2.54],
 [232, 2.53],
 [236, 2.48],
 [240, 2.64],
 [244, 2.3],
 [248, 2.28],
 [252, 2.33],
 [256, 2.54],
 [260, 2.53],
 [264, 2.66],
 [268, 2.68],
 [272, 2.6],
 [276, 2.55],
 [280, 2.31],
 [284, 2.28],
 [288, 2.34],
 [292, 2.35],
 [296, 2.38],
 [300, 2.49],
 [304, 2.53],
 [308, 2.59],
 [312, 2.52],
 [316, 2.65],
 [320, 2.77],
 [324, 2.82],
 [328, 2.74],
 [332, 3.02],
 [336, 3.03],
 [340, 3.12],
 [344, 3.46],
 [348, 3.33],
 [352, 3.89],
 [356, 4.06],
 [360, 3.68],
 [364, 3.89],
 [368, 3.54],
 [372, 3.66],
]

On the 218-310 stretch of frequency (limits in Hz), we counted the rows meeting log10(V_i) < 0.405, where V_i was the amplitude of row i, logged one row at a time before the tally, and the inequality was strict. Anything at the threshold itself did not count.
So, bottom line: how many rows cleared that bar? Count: 16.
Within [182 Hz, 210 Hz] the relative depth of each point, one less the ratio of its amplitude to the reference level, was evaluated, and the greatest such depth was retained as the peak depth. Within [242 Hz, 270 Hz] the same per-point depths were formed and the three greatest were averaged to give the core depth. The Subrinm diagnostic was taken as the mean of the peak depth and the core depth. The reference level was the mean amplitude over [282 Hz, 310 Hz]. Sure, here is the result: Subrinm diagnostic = 0.038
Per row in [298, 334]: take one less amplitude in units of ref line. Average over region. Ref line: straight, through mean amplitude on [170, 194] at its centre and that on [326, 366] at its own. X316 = 0.17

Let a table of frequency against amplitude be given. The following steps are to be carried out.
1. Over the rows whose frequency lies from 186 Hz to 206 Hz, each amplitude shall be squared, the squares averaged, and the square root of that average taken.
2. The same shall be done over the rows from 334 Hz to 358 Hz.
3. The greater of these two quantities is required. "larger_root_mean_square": 3.50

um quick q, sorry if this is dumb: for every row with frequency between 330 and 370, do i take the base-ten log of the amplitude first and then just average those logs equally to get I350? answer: 0.54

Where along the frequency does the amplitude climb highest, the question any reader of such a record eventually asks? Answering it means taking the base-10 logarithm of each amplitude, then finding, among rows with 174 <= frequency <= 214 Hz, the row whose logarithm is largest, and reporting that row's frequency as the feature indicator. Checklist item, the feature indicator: 212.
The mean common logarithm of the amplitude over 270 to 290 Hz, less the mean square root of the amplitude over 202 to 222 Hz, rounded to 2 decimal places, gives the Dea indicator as -1.23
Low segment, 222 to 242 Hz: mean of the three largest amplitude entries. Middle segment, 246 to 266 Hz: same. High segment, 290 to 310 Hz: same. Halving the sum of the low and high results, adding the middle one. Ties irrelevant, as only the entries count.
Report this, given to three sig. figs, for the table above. 5.15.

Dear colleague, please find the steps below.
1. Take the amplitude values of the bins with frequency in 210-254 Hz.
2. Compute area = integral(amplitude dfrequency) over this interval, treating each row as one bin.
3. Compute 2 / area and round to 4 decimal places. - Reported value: 0.0182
